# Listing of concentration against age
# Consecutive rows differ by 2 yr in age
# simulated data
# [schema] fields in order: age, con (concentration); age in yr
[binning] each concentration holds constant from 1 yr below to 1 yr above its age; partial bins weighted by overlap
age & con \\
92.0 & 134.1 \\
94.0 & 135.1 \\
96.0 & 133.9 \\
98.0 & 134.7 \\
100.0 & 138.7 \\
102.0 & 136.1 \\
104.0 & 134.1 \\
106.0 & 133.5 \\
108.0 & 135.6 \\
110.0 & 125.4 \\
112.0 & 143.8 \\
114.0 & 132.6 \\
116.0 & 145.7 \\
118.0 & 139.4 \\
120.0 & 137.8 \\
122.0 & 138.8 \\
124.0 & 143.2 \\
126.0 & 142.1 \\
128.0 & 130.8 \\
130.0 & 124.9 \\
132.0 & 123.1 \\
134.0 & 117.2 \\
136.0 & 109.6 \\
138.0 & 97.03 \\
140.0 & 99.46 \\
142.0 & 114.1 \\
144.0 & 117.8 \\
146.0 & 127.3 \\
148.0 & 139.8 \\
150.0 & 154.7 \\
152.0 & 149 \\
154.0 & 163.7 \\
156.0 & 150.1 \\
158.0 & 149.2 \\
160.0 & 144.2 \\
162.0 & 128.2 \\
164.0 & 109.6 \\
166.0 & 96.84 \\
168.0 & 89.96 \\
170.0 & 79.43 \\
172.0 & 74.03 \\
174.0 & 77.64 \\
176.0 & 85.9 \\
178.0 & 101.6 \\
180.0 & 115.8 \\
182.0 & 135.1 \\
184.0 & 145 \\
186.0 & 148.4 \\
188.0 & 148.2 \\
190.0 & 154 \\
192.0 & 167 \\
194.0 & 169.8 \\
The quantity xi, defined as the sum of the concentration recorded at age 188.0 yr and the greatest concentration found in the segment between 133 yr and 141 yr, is 265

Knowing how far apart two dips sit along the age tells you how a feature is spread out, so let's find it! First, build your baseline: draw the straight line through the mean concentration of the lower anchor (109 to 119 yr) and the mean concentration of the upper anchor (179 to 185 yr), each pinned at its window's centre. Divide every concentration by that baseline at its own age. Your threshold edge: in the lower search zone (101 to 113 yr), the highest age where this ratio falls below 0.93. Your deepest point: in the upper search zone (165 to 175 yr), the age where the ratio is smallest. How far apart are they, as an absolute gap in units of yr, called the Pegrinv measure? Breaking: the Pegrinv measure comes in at 62 yr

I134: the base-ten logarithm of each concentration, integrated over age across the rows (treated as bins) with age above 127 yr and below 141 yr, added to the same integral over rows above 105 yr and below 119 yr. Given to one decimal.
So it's 58.7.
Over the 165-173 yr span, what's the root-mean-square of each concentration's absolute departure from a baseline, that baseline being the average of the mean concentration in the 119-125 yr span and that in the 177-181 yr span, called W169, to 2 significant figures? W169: 40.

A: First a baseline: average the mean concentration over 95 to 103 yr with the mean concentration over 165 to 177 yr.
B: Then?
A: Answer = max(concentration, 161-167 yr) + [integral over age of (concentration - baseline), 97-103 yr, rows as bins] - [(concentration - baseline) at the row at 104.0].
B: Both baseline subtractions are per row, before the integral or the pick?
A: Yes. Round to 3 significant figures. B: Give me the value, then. 264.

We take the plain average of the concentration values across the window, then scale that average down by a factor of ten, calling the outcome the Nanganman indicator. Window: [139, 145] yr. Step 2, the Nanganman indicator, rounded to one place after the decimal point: 11.0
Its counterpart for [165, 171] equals 8.9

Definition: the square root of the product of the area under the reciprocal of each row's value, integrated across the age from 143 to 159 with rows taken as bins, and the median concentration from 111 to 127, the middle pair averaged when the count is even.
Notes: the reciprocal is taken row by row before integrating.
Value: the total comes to 3.98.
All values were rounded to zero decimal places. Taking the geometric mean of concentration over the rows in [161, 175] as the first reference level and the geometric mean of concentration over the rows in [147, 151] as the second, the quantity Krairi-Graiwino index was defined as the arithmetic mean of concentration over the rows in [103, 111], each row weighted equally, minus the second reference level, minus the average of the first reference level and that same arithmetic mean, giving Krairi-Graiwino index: -127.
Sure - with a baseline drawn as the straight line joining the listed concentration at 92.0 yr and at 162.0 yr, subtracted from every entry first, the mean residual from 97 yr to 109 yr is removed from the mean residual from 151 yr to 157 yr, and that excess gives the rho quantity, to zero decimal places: 23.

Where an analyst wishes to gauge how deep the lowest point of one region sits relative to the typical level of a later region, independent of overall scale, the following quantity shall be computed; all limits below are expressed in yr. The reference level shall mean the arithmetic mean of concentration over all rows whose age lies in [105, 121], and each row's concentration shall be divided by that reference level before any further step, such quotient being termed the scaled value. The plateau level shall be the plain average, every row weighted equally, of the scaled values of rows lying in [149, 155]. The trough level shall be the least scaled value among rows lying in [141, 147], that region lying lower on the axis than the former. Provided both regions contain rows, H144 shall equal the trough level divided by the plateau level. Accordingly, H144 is 0.73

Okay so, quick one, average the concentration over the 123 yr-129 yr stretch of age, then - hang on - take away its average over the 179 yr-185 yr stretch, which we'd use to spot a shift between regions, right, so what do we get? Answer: 7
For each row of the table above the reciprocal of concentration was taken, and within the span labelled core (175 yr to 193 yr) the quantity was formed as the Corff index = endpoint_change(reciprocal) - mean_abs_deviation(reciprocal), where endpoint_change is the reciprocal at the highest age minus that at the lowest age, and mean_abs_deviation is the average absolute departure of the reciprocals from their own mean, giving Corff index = -0.007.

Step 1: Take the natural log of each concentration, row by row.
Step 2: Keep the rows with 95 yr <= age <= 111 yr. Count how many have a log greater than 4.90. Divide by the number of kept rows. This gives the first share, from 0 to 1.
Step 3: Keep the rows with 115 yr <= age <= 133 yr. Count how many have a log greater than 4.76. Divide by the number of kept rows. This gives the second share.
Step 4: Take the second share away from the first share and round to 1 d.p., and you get -0.5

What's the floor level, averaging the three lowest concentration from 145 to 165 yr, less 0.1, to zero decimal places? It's 122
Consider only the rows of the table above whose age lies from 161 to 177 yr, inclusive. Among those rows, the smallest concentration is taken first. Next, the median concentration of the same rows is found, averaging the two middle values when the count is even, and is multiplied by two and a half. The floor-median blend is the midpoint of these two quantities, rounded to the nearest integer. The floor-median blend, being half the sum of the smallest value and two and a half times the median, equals 147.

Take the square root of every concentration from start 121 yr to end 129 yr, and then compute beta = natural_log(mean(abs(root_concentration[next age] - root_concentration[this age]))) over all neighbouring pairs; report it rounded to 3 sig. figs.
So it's -1.43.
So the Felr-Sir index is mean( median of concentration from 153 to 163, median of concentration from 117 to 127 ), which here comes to 144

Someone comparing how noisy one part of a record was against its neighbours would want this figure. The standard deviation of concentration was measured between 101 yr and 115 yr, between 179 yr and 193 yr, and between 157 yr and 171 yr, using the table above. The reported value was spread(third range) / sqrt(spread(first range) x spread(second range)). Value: 2.9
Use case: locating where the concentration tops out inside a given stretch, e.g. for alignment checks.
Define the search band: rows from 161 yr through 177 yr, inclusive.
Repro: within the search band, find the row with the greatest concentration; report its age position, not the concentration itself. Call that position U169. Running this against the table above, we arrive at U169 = 162.0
